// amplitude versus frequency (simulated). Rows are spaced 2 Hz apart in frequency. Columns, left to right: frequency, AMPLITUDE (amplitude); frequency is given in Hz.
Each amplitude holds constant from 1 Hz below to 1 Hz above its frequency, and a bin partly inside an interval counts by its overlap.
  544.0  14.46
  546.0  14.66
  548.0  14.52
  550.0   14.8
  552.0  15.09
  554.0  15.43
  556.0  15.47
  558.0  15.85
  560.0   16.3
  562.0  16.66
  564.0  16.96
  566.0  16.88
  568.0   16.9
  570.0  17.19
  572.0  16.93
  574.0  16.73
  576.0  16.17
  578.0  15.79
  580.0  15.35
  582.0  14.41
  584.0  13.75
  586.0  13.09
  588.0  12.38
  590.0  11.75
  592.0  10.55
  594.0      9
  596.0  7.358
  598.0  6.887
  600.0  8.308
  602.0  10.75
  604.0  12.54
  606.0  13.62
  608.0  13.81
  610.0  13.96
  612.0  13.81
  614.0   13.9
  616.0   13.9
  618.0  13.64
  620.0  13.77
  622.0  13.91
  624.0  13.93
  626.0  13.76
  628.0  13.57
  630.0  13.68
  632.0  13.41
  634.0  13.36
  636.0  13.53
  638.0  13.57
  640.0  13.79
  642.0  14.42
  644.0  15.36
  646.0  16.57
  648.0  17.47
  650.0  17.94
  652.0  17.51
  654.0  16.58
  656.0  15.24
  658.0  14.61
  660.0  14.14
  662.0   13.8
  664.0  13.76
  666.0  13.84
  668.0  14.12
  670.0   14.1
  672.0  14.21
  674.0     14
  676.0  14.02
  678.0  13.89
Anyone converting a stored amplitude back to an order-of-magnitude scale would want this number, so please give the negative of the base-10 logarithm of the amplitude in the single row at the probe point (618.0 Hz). -1.13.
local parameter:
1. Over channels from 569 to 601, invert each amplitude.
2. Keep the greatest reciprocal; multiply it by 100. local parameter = 14.5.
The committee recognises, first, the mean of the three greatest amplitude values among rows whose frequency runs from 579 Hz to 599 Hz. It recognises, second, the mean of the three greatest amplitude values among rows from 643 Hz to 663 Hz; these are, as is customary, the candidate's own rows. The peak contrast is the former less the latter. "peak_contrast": -3.1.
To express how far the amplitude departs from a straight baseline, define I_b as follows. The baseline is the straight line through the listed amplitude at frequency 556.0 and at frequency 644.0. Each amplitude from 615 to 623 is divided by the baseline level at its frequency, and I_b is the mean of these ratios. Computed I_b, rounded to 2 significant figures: 0.90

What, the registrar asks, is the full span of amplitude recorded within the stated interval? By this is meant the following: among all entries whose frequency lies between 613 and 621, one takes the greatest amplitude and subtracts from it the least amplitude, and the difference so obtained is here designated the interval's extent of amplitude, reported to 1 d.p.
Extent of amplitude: 0.3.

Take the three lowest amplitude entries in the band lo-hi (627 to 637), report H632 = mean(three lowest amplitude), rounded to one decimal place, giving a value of 13.4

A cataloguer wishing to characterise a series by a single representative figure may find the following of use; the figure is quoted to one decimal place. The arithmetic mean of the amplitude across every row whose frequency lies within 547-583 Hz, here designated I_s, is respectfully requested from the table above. 16.0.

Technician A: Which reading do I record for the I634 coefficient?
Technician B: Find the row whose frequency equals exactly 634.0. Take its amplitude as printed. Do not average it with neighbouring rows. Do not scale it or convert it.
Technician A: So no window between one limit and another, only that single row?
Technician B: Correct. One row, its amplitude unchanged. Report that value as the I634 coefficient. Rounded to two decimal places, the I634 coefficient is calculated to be 13.36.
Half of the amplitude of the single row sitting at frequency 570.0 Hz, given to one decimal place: 8.6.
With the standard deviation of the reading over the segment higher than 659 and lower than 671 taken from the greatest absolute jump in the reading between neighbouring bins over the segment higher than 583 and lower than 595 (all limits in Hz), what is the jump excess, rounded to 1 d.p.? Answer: 1.4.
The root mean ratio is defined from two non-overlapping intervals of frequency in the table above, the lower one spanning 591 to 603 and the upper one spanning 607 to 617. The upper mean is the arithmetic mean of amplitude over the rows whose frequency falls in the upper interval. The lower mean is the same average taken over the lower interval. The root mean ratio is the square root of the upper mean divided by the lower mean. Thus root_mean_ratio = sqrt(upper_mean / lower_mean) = 1.26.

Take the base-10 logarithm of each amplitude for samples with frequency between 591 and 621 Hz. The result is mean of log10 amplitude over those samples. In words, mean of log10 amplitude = 1.06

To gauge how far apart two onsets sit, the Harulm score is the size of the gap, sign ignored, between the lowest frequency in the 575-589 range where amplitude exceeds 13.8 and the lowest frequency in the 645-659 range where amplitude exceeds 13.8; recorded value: 70 Hz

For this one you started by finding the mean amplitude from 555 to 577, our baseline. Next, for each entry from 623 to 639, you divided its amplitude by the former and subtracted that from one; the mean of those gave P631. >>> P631 0.18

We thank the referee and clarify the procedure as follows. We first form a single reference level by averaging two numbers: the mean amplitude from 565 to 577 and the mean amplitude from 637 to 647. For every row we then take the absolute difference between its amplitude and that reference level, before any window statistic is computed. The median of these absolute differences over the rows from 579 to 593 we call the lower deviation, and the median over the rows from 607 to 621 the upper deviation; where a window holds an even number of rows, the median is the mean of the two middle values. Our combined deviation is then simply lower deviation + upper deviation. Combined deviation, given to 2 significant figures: 4.6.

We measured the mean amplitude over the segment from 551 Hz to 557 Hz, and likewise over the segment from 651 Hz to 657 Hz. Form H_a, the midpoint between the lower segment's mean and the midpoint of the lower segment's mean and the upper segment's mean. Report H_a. 15.6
